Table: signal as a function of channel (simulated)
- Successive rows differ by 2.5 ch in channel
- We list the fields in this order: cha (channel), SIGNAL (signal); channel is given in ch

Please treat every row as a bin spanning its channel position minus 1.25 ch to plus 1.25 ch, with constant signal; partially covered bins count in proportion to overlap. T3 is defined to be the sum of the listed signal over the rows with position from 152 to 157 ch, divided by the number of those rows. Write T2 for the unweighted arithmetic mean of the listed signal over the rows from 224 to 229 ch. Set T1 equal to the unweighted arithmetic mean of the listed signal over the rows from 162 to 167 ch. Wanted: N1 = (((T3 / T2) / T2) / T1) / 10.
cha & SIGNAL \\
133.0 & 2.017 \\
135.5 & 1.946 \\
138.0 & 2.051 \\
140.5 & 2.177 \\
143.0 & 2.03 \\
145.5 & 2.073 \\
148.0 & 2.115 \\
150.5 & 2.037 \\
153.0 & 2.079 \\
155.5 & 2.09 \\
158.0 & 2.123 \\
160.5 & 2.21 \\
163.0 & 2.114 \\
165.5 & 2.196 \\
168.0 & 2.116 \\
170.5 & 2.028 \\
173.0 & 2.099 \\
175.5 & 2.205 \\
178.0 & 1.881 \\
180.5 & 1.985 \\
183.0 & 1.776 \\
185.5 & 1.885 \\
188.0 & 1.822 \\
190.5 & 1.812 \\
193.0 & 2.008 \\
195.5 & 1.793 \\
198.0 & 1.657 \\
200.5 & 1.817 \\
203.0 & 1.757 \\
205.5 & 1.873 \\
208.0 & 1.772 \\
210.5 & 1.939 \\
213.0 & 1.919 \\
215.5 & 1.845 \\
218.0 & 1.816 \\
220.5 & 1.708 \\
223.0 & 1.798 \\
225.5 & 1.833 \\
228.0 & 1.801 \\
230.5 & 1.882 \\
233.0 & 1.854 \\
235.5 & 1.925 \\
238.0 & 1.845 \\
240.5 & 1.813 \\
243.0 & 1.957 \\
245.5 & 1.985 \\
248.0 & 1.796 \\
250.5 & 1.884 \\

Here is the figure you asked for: 0.029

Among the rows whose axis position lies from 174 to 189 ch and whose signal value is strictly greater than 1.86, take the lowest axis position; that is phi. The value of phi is 175.5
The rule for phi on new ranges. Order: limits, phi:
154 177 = 155.5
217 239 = 230.5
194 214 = 205.5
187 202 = 193.0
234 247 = 235.5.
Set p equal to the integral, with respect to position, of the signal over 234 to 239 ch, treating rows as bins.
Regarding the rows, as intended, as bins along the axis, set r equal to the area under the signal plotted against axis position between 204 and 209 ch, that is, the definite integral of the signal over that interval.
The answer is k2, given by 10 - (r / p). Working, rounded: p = 9.4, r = 9.1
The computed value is 9.03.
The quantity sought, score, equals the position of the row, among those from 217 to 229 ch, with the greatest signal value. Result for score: 225.5 ch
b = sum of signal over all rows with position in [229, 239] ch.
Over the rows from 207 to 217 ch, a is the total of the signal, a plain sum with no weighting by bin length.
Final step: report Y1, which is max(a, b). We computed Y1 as 7.51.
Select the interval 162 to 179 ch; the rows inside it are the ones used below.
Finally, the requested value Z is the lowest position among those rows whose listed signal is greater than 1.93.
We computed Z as 163.0 ch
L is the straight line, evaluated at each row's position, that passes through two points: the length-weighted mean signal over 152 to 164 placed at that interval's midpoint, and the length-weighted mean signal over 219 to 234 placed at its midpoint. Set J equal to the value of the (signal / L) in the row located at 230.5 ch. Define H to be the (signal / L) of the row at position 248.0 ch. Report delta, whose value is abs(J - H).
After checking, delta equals 0.00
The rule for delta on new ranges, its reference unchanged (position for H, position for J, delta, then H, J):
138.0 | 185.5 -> 0.02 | 0.93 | 0.94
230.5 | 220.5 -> 0.12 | 1.05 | 0.93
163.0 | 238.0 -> 0.04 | 1.01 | 1.05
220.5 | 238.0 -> 0.12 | 0.93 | 1.05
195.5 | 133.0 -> 0.02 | 0.92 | 0.90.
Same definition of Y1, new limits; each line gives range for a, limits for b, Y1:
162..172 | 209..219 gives 8.45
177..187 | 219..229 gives 7.53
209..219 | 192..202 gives 7.52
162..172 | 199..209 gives 8.45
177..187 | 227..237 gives 7.53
